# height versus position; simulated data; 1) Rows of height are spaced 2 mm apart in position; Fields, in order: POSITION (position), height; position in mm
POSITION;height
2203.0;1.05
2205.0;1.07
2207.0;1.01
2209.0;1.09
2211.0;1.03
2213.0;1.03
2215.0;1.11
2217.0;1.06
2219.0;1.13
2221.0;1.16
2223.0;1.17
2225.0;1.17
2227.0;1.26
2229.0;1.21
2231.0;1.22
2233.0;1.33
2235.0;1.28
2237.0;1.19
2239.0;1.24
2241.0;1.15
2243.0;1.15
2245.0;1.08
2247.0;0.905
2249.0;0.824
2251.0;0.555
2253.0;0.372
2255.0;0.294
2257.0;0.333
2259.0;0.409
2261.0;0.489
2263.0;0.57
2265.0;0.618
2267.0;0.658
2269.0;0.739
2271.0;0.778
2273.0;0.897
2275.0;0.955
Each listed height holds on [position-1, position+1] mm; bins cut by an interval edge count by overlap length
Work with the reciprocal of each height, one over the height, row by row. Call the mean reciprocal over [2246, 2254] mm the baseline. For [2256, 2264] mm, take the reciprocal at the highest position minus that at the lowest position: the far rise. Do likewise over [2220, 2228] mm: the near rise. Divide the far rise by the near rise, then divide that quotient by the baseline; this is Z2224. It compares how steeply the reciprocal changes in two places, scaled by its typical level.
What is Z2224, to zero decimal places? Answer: 11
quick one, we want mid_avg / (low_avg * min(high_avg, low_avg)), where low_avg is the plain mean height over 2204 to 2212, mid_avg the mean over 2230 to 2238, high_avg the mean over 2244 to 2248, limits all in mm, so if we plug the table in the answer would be 1.2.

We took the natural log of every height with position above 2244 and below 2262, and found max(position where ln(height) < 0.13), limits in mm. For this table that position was 2261.0 mm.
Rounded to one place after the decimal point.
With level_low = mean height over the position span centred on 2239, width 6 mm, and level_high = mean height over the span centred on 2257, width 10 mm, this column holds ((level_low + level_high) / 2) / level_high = 2.1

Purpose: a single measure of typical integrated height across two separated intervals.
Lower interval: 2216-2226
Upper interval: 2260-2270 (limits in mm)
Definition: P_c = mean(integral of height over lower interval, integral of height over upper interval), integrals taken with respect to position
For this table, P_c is 8.8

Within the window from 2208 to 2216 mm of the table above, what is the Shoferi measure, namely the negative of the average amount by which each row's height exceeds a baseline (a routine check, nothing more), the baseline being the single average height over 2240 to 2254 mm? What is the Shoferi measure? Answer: -0.2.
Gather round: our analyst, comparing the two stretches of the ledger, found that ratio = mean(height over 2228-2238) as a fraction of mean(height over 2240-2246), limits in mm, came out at 1.11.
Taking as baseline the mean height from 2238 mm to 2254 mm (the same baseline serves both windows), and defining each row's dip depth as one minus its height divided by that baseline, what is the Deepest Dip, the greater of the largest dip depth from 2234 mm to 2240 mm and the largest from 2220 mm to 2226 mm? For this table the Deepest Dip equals -0.28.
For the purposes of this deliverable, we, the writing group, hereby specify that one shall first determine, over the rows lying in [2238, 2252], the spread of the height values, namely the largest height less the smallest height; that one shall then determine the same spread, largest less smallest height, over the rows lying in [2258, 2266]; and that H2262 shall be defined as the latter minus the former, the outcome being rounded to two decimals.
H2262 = -0.48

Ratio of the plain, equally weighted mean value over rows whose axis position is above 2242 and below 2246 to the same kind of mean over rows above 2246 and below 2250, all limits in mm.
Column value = 1.3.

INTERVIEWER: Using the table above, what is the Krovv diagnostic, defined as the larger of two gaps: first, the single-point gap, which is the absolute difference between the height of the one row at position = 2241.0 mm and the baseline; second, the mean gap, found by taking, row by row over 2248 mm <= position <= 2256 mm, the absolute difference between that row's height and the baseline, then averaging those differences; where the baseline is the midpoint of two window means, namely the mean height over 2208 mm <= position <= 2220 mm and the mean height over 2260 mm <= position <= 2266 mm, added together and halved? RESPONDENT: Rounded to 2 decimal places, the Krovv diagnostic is 0.33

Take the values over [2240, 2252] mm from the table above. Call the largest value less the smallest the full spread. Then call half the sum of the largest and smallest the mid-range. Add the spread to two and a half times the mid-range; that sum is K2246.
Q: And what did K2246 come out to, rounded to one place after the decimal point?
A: 2.7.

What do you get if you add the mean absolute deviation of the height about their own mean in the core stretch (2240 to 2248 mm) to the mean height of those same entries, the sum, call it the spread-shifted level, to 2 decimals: 1.15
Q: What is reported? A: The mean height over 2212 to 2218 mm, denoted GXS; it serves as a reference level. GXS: 1.07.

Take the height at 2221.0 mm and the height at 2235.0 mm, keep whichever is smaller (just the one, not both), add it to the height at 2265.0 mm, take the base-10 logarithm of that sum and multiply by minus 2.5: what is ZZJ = -0.62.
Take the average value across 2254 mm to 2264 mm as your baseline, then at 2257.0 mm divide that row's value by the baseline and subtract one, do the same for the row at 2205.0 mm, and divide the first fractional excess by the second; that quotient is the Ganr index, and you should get -0.1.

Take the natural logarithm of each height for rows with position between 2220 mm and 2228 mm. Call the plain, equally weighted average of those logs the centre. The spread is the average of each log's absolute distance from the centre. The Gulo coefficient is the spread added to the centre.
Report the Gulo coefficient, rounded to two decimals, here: 0.20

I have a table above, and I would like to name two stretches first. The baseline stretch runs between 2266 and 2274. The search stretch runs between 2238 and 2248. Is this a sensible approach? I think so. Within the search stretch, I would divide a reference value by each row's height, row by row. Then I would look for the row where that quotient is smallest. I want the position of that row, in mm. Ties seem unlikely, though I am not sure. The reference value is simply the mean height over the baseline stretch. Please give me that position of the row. 2239.0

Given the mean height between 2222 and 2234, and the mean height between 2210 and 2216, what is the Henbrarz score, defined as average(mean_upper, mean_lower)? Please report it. 1.1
